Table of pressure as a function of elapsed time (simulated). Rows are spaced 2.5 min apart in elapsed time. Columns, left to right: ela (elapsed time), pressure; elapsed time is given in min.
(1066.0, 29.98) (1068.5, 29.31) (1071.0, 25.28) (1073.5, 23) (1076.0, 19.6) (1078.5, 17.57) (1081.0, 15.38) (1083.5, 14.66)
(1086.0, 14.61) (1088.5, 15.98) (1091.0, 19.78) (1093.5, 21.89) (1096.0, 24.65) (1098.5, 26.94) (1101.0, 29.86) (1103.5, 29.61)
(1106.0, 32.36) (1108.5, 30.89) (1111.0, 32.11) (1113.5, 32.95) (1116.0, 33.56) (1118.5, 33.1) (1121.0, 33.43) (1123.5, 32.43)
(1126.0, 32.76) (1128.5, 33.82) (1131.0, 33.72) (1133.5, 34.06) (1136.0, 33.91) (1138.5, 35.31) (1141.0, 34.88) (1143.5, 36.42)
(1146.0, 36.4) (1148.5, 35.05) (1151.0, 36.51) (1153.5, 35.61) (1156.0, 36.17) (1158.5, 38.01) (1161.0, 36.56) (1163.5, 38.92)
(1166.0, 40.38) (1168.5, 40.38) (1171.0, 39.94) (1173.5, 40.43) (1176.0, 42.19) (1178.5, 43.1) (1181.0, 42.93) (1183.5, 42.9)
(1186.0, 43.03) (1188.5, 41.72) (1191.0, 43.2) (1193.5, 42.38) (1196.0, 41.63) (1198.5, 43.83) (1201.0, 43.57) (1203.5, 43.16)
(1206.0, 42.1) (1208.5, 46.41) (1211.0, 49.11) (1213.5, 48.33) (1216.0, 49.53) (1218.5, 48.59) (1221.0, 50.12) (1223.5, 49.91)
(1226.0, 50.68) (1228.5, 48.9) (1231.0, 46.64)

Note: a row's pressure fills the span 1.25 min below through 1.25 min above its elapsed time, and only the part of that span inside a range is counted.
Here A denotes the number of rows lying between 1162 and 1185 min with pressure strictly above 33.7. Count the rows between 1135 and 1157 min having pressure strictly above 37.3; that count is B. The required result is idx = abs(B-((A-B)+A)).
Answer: 18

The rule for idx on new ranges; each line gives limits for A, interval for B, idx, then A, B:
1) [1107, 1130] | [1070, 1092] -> 2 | 1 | 0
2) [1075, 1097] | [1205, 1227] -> 18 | 0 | 9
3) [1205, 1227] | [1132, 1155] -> 18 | 9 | 0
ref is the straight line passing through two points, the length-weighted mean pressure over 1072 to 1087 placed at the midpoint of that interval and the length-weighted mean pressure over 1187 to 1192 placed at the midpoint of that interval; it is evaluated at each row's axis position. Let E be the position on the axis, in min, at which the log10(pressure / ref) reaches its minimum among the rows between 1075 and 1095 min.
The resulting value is 1086.0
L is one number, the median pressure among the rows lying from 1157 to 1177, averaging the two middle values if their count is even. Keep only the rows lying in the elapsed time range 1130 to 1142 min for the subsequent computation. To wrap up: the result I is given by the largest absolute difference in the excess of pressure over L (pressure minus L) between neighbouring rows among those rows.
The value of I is 1.4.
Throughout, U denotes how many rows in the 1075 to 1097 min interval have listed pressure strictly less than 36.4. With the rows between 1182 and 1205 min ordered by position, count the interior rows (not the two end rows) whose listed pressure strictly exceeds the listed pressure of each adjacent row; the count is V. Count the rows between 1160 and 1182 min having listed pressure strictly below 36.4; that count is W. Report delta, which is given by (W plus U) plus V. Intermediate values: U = 9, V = 3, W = 0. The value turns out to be 12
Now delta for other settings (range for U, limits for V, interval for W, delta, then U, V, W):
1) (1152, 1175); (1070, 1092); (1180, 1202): 2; 2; 0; 0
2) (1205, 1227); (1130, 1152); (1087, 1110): 12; 0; 3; 9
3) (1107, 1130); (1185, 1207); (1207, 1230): 11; 9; 2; 0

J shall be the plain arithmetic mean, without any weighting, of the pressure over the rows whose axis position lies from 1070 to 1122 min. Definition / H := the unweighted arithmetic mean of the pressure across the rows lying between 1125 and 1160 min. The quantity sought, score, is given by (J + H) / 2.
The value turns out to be 30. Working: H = 35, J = 25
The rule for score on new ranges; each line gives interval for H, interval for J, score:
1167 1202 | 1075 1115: 33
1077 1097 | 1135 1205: 29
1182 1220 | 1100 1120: 38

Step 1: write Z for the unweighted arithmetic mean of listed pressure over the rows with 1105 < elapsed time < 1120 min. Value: 32.5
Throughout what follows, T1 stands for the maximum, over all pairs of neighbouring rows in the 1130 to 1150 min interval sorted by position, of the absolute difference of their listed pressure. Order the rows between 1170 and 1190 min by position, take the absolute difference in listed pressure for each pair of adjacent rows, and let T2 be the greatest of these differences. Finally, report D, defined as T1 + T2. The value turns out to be 3.30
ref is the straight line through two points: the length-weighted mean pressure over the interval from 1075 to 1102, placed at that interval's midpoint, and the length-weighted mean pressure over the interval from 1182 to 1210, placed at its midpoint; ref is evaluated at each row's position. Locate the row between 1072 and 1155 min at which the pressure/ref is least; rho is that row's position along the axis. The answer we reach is 1086.0 min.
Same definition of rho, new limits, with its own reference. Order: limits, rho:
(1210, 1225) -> 1218.5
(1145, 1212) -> 1206.0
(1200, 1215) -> 1206.0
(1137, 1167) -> 1161.0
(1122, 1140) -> 1136.0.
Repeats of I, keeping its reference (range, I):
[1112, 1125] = 1.0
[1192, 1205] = 2.2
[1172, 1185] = 1.8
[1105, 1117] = 1.5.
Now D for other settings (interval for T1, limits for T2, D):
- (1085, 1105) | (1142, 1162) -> 5.64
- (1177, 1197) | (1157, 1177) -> 3.84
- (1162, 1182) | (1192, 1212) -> 6.07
